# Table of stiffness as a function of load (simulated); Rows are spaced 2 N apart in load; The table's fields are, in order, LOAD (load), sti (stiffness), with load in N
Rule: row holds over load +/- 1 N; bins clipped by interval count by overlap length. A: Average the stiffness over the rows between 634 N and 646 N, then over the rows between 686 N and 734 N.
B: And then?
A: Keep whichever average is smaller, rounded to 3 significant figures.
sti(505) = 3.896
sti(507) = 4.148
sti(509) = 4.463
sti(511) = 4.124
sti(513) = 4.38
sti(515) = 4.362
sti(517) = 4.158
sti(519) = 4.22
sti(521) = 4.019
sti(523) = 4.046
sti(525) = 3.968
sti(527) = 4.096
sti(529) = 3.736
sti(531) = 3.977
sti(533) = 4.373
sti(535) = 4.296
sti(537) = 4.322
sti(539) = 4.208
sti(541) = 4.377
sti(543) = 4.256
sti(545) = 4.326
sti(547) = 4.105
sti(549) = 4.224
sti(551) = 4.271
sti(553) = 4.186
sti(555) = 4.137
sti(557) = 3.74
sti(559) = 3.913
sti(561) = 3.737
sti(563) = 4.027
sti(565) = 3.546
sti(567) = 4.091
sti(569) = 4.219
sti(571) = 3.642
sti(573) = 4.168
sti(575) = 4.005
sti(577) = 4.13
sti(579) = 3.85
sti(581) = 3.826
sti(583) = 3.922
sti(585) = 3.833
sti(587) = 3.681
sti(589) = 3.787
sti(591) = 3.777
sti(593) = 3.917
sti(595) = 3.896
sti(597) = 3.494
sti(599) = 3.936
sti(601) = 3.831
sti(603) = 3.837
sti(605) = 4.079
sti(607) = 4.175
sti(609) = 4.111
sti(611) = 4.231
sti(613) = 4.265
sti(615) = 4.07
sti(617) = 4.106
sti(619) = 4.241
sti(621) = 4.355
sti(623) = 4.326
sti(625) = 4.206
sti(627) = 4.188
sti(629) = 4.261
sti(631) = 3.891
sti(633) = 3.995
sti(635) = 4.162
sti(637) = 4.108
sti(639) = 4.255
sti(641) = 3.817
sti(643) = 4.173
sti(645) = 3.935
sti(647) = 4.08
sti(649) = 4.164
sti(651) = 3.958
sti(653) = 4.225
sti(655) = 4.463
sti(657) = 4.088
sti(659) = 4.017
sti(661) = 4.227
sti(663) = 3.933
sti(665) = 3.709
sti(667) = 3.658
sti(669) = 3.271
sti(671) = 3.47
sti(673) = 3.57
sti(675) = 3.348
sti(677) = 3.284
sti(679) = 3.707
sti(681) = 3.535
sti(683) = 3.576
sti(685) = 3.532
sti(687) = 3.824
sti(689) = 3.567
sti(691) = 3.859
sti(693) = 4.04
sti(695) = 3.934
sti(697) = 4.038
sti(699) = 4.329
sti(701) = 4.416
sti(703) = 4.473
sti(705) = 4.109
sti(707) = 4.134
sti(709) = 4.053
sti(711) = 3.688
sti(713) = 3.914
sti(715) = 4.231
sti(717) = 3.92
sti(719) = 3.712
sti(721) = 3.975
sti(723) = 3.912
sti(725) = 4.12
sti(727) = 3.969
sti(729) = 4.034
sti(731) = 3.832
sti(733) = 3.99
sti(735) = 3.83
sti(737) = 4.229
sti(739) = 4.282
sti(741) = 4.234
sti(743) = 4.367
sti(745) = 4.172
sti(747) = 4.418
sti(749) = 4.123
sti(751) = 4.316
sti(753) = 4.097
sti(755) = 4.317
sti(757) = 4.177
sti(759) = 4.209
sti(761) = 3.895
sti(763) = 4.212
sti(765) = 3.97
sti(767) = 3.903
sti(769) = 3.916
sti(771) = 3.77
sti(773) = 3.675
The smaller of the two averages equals 4.00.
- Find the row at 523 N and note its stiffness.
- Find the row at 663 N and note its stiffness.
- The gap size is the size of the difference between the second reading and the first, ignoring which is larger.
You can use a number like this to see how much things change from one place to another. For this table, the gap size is 0.11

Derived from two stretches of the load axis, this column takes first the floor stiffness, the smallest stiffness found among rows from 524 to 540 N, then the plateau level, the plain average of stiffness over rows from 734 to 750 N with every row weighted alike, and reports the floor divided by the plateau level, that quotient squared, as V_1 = 0.79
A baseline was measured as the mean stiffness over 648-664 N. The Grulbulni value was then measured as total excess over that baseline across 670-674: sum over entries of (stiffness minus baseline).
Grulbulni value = -1.2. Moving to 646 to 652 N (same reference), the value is -0.2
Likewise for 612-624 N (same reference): 0.6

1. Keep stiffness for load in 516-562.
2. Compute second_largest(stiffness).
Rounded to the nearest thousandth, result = 4.373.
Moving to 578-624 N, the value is 4.326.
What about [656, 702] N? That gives 4.329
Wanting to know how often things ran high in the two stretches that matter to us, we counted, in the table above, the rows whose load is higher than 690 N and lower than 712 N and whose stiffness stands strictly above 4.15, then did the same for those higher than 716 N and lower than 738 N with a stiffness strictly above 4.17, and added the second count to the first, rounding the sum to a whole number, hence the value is 4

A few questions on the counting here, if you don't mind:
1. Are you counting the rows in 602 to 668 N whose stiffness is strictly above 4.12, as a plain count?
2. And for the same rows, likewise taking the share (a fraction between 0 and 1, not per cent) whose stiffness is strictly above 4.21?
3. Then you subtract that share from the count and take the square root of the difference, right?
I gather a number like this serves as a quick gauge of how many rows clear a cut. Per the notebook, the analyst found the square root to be 4.0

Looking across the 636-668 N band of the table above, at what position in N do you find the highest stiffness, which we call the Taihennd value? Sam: 655 N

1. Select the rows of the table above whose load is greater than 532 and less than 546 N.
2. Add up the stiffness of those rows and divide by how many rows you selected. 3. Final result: 4.3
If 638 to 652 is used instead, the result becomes 4.1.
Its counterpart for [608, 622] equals 4.2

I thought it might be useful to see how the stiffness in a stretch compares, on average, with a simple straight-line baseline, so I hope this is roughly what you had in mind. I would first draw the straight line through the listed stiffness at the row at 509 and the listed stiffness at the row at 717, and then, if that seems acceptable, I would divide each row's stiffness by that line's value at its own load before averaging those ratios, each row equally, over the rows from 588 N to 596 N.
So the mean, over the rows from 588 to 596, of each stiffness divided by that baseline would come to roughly 0.91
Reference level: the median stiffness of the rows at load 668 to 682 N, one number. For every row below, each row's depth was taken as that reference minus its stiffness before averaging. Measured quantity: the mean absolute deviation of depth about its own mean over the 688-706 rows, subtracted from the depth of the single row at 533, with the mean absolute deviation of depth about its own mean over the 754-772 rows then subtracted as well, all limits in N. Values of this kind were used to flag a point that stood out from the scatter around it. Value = -1.3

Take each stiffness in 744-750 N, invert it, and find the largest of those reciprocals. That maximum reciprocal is 0.243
